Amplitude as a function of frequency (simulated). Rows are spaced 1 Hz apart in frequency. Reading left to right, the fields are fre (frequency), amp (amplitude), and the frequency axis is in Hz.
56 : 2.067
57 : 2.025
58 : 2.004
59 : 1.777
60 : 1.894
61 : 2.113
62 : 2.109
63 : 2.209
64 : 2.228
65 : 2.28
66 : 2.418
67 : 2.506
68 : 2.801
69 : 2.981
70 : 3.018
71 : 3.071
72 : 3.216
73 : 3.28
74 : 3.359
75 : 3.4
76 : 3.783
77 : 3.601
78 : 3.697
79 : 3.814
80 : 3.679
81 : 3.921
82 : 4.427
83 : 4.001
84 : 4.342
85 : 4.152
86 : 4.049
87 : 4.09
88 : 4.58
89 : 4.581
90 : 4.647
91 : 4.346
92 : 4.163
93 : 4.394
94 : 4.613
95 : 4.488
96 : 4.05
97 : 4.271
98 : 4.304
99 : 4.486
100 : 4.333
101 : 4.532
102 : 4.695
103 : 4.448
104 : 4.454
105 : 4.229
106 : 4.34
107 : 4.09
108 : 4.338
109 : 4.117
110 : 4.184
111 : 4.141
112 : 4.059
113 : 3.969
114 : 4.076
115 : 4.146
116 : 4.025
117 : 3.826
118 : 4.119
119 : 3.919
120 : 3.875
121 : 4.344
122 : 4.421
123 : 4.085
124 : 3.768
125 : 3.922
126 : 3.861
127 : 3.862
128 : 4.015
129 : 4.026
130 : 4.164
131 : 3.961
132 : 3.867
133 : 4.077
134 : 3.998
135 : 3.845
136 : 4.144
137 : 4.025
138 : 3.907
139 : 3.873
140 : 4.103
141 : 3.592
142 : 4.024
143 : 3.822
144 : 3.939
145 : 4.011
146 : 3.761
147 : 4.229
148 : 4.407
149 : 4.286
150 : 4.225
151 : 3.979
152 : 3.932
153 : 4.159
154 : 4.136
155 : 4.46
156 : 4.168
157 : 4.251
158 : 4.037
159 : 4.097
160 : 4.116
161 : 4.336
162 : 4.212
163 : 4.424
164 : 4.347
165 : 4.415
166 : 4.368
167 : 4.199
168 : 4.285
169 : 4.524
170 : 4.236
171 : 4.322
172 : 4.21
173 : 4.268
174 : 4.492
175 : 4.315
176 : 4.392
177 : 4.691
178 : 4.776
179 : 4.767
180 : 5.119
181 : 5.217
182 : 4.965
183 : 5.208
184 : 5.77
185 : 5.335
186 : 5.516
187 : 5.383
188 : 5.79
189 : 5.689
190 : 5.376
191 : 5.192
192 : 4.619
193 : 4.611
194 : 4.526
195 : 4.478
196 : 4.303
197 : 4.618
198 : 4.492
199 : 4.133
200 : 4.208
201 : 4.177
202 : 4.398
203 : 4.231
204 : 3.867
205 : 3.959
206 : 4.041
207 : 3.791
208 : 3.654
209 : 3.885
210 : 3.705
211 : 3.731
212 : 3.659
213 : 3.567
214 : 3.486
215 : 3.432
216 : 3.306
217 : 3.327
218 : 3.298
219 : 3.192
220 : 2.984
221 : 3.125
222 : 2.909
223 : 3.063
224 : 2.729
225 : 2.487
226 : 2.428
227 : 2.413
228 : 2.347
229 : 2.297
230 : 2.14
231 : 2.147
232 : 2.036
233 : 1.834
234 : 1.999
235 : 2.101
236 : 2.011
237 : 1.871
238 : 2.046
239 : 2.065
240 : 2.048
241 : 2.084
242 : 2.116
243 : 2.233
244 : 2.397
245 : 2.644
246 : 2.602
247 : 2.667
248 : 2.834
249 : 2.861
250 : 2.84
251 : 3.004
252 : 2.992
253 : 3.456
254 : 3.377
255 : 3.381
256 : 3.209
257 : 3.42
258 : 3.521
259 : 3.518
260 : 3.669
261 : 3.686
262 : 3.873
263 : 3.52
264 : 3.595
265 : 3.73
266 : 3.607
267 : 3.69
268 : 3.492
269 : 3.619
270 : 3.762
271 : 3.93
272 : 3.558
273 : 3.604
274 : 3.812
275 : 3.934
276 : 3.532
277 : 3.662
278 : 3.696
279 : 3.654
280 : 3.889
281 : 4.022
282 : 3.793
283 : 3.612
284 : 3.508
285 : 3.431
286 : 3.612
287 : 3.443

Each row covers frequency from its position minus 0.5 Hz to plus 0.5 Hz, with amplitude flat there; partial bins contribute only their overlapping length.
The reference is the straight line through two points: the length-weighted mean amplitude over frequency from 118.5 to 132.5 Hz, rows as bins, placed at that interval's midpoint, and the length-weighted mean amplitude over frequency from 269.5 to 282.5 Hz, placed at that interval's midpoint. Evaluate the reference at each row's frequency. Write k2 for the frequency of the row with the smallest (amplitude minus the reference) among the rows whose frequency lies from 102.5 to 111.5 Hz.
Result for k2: 107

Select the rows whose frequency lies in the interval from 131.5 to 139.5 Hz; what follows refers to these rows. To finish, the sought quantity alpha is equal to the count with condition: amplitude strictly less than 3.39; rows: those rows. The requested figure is 0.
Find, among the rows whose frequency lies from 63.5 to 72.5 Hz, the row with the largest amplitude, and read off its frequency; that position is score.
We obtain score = 72 Hz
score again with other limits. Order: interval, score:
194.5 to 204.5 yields 197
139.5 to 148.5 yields 148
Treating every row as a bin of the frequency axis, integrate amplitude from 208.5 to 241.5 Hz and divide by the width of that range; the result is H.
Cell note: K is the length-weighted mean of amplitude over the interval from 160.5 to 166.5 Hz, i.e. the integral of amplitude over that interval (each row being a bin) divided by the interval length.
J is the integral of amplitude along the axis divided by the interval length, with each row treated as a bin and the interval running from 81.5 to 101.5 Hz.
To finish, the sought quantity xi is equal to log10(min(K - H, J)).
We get 0.21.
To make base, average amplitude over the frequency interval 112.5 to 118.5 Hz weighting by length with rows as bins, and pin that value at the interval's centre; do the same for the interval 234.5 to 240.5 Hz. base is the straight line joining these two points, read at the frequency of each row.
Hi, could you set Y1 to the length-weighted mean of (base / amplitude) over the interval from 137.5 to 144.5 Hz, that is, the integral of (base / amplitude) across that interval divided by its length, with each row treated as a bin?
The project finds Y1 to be 0.93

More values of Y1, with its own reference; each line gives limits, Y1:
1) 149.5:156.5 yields 0.82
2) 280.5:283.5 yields 0.34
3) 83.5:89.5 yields 1.05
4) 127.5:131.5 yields 0.94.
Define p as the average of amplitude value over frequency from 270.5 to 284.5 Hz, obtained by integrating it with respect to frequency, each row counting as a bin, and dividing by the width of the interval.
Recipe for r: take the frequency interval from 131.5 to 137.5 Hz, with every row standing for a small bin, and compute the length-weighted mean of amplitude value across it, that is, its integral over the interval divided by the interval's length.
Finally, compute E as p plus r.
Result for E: 7.7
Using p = 3.7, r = 4.0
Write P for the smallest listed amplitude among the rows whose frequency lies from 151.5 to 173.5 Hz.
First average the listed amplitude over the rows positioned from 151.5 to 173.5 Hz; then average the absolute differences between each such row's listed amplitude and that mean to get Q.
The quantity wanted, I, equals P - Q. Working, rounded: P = 3.932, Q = 0.1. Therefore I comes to 3.82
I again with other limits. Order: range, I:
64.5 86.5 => 1.77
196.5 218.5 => 2.98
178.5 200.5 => 3.68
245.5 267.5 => 2.28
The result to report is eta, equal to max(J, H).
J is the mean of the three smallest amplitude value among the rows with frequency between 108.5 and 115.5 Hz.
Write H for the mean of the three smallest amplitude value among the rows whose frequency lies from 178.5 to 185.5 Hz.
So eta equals 5.0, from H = 5.0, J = 4.03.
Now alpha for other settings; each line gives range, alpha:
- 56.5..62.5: 6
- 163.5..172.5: 0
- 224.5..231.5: 7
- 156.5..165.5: 0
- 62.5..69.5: 7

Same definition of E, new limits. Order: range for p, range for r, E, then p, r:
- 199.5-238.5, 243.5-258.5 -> 6.1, 3.1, 3.0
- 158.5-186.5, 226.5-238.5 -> 6.7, 4.6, 2.1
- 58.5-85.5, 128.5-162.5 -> 7.2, 3.1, 4.1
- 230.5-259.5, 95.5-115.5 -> 6.9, 2.6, 4.3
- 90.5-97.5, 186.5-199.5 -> 9.2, 4.3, 4.9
